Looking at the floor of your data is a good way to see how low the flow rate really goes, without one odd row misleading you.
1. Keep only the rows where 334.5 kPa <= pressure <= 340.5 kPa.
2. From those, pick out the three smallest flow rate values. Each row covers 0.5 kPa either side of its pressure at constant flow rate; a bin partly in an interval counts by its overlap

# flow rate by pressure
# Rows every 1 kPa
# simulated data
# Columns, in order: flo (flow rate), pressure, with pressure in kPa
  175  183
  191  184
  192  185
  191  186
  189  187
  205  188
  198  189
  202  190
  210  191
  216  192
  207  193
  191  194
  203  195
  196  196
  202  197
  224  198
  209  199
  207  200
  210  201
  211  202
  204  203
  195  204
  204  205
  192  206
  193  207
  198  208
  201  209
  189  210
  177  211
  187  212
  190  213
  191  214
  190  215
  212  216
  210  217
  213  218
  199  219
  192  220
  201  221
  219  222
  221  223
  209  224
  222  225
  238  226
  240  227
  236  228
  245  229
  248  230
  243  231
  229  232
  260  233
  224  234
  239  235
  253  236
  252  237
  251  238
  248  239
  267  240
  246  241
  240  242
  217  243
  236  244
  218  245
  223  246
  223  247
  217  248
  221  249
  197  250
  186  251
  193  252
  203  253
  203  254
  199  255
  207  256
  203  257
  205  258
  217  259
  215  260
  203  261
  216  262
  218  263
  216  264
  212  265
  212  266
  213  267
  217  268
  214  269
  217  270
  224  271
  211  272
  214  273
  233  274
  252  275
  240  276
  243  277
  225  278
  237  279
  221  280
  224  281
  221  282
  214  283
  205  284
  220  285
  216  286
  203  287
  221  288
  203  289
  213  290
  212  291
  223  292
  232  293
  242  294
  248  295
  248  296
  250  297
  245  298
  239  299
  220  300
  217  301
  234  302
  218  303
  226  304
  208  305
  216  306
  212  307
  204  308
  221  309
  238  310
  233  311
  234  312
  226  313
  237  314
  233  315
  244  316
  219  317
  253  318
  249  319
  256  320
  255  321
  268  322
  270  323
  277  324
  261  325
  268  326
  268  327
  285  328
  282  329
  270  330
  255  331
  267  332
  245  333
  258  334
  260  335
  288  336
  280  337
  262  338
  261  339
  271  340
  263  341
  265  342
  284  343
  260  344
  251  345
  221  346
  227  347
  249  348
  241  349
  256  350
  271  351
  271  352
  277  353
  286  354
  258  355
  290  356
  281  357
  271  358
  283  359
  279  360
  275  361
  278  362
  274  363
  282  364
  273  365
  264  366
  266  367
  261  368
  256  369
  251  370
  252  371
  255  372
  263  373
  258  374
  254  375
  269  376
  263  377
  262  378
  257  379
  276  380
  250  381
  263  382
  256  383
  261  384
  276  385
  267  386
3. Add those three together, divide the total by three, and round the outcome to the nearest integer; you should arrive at 261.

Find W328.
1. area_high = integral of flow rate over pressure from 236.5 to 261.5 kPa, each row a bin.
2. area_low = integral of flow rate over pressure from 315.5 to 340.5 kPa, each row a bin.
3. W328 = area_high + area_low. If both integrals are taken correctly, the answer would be 12062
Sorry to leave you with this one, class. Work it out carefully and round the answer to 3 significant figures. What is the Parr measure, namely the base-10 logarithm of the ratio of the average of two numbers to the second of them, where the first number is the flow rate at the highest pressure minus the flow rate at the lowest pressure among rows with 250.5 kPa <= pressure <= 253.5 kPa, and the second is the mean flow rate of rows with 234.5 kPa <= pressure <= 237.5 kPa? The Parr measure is -0.272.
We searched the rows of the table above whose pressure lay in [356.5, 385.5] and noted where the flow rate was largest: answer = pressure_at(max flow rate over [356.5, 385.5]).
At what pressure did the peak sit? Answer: 359 kPa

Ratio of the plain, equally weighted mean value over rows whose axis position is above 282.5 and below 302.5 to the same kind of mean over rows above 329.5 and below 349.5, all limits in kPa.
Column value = 0.87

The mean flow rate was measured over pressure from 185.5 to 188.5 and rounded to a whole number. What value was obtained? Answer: 195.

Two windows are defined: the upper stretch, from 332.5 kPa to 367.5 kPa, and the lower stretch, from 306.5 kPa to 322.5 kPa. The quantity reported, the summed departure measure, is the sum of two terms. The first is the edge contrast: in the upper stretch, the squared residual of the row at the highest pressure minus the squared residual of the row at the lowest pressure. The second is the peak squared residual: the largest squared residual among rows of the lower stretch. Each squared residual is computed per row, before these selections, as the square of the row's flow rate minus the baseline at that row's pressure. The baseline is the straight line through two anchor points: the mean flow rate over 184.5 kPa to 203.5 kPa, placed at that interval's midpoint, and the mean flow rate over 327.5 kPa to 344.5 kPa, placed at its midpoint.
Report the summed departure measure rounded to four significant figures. 2421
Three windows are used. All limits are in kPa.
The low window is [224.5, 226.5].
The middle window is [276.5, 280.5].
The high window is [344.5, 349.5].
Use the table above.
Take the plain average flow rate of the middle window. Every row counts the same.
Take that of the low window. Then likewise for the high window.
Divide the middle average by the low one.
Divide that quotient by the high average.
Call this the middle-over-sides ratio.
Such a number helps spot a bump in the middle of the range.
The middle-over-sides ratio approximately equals 0.0042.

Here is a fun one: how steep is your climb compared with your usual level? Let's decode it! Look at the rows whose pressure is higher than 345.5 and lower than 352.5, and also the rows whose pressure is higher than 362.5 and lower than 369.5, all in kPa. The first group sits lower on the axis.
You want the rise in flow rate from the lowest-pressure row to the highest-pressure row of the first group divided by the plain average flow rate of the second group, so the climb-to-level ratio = 0.19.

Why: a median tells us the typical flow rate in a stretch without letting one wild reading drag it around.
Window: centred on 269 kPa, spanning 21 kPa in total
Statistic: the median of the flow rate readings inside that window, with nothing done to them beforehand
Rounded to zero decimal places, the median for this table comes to 217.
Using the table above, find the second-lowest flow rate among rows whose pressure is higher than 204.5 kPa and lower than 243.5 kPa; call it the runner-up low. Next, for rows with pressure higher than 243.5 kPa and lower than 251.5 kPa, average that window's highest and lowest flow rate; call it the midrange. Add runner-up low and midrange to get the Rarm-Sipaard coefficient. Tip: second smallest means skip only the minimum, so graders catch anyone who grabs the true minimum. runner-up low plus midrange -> 398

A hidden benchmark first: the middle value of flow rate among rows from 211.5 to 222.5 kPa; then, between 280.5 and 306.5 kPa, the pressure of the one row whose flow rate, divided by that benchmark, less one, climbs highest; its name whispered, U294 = 297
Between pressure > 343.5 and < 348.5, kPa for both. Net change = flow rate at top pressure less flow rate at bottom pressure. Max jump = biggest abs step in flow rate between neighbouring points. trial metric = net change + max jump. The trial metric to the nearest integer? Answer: 19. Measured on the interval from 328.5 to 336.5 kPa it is 34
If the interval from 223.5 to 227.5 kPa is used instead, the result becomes 47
